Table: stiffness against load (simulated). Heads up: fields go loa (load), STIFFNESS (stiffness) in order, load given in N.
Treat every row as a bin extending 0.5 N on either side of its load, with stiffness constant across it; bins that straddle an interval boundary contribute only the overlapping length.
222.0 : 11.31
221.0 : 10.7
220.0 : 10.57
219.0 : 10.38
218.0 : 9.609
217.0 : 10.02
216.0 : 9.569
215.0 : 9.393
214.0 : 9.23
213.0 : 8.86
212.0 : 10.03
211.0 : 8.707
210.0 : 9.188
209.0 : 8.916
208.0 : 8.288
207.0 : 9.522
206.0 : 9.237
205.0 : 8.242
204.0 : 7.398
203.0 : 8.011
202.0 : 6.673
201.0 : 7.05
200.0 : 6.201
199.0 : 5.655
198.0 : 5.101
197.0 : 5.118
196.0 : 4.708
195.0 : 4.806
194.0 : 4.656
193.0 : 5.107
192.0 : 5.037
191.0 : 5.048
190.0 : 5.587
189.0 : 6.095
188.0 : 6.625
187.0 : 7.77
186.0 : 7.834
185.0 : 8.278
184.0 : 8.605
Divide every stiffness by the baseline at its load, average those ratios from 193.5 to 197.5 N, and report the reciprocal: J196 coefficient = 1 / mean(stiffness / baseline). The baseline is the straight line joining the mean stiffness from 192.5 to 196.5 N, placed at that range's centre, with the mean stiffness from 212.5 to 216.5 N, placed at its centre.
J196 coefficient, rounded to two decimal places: 1.04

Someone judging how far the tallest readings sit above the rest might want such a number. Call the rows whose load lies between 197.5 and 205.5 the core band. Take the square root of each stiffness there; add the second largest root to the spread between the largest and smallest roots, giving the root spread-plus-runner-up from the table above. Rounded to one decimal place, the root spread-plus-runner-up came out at 3.4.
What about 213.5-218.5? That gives 3.2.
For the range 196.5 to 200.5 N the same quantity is 2.6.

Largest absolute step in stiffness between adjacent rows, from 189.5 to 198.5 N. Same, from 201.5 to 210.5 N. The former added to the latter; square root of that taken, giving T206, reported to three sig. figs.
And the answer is 1.37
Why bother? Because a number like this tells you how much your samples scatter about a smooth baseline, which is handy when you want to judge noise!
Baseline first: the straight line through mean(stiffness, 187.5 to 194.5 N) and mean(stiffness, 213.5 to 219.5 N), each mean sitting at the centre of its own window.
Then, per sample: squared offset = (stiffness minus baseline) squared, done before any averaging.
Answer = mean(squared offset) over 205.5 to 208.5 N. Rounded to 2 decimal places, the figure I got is 1.21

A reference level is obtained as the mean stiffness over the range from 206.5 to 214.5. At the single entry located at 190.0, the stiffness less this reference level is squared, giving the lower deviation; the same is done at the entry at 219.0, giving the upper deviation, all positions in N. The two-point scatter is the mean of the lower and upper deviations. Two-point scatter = 7.0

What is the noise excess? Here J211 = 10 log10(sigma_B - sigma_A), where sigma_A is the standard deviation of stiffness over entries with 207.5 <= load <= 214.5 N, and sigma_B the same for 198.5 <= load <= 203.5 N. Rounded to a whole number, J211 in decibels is -5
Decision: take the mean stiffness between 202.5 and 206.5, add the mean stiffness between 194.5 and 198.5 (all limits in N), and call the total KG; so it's 13.2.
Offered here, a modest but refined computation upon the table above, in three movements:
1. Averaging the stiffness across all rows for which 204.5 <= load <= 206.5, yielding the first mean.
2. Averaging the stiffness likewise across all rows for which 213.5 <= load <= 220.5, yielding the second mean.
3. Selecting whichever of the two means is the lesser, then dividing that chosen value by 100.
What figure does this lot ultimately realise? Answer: 0.087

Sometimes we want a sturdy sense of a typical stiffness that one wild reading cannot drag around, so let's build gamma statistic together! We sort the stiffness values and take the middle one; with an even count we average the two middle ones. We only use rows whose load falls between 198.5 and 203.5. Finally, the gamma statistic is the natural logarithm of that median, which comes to 1.9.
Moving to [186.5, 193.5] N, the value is 1.7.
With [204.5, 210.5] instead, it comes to 2.2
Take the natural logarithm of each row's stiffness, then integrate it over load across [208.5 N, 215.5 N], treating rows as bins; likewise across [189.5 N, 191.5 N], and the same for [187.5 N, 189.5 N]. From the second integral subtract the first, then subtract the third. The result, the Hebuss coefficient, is -16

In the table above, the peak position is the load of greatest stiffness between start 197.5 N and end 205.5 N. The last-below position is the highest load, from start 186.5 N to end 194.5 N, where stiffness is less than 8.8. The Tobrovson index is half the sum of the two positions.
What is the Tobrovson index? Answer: 199.5 N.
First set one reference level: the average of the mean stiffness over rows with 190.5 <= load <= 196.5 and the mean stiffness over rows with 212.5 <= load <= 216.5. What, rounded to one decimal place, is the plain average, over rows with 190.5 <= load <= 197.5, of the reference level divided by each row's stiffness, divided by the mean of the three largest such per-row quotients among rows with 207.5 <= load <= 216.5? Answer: 1.8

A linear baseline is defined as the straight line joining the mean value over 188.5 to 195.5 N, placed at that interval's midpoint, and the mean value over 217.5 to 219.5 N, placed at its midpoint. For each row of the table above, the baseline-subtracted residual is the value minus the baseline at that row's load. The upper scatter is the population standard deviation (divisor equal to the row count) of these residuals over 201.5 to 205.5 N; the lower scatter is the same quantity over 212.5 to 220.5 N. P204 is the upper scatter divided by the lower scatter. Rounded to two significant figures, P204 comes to 2.3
